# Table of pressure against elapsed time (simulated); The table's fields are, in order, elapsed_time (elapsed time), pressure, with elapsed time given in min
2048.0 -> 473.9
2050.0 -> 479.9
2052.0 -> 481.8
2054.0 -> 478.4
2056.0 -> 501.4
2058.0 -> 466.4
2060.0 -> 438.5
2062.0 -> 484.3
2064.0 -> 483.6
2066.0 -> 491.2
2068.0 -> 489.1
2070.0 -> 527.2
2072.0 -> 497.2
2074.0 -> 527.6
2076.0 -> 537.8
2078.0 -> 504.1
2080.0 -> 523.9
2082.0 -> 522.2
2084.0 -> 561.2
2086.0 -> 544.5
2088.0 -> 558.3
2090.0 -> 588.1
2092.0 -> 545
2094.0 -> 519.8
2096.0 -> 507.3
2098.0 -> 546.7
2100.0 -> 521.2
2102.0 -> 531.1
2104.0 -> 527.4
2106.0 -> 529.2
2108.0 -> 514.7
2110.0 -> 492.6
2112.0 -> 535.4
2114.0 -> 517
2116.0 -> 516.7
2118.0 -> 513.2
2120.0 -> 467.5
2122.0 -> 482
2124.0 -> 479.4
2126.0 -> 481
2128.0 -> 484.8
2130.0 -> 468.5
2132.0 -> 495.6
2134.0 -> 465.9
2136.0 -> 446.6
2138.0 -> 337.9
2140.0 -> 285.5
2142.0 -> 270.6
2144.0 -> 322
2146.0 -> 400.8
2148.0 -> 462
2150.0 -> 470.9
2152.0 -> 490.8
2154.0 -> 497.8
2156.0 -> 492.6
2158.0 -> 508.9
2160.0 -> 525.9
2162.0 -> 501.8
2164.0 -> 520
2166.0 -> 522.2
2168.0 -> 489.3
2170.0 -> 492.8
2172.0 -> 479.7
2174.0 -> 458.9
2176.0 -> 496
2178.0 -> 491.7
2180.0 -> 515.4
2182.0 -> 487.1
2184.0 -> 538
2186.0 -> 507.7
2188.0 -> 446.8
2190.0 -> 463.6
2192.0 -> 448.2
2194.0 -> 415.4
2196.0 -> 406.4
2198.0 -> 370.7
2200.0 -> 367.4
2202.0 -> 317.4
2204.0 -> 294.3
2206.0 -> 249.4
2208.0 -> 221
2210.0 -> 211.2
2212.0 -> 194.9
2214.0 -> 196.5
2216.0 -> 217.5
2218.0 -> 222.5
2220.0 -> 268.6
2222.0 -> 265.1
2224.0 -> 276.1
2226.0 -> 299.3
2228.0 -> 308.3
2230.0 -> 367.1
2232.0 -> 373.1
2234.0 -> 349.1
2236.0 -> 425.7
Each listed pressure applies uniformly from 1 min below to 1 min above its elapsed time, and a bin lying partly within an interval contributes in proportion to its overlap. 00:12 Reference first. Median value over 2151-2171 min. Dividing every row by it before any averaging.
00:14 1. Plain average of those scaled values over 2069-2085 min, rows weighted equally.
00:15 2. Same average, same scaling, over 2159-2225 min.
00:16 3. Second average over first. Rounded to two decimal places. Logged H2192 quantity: 0.74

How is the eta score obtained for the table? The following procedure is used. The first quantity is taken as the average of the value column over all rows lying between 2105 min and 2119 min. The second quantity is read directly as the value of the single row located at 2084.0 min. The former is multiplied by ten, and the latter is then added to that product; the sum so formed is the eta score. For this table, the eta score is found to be 5731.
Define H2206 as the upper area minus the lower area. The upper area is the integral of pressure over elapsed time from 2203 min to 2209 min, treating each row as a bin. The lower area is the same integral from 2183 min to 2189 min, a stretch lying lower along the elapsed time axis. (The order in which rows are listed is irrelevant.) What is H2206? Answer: -1456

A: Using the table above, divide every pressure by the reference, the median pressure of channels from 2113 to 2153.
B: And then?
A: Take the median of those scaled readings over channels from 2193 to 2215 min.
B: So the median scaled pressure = 0.63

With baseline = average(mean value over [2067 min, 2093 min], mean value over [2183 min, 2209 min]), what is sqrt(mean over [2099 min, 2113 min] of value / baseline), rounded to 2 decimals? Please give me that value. 1.06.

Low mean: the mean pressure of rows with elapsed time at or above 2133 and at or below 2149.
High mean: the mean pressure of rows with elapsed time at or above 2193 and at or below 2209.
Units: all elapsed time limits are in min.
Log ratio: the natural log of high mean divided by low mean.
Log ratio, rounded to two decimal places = -0.12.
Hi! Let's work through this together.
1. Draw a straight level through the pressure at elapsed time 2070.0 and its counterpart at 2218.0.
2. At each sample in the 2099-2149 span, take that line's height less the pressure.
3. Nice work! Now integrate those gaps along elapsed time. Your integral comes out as -2296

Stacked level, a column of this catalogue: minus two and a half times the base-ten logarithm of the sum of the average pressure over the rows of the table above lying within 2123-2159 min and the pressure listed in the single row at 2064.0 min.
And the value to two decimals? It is -7.41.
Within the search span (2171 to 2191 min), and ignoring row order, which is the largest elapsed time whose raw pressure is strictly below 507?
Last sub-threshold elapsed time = 2190.0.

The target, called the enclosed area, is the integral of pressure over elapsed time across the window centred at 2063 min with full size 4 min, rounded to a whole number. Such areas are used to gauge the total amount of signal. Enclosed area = 1936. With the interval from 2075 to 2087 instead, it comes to 6387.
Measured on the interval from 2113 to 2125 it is 5952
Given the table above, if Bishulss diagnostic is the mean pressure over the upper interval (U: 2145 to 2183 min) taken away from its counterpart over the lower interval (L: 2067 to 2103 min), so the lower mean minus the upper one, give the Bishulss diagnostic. 41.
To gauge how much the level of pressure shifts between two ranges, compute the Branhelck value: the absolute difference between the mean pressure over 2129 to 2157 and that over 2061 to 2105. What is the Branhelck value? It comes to 103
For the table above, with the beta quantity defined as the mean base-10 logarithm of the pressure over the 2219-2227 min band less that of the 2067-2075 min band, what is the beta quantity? -0.27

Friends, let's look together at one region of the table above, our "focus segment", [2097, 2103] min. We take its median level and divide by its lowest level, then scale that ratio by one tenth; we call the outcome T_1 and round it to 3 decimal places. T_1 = 0.102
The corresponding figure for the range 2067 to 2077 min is 0.108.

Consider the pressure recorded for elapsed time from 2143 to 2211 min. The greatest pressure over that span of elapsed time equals 538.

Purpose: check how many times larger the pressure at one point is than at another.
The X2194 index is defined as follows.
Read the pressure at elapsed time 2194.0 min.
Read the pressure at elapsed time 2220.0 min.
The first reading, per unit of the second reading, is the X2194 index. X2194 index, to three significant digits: 1.55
